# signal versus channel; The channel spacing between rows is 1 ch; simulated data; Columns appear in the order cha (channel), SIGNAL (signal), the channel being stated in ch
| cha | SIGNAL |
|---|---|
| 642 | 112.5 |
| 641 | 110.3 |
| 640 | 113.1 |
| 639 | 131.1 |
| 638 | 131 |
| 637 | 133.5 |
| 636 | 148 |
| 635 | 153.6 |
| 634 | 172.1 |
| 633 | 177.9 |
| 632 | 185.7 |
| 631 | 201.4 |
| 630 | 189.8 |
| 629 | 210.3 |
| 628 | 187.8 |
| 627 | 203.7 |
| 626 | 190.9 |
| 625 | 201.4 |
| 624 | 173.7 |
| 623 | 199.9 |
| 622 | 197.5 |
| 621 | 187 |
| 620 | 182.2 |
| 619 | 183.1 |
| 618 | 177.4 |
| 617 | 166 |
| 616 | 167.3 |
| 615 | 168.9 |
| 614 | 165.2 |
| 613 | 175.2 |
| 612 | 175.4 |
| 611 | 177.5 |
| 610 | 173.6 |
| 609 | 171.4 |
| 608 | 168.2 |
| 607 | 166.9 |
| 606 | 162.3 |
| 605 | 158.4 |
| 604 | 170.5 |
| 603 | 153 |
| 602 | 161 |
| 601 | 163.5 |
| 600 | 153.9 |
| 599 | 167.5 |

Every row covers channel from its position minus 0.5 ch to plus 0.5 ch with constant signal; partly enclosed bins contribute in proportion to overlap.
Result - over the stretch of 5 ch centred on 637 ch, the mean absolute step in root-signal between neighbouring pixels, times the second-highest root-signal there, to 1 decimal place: 2.9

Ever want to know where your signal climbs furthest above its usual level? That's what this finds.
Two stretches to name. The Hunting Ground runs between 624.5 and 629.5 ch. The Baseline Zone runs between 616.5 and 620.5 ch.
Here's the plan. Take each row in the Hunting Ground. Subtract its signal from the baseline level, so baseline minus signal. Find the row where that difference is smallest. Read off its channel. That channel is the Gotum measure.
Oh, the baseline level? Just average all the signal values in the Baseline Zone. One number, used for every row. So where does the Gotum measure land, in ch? 629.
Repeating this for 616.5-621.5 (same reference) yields 621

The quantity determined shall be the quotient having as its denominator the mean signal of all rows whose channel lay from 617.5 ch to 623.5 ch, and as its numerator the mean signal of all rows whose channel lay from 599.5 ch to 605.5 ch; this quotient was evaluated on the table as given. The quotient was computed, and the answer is 0.85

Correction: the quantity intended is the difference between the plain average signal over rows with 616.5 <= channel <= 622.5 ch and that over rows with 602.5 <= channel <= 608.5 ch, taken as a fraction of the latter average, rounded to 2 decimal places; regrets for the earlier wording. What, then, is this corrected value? 0.12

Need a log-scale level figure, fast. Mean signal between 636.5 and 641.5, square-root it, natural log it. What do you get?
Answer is 2.41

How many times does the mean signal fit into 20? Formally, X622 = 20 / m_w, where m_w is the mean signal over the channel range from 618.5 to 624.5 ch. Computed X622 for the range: 0.107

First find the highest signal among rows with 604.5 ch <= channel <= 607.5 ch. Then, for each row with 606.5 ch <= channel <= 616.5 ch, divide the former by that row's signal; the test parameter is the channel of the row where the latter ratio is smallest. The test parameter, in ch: 611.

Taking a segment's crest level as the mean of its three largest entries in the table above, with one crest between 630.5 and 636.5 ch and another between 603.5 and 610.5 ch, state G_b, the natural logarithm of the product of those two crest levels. 10.4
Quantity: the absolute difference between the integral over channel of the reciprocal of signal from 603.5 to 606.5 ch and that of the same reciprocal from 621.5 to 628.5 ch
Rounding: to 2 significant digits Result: 0.018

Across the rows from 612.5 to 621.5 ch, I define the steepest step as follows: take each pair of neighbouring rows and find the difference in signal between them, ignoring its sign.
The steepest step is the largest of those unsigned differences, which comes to 11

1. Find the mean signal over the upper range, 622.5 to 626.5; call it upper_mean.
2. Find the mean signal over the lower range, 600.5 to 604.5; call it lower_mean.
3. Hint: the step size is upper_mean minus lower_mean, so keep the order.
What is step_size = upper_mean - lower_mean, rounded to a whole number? 29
